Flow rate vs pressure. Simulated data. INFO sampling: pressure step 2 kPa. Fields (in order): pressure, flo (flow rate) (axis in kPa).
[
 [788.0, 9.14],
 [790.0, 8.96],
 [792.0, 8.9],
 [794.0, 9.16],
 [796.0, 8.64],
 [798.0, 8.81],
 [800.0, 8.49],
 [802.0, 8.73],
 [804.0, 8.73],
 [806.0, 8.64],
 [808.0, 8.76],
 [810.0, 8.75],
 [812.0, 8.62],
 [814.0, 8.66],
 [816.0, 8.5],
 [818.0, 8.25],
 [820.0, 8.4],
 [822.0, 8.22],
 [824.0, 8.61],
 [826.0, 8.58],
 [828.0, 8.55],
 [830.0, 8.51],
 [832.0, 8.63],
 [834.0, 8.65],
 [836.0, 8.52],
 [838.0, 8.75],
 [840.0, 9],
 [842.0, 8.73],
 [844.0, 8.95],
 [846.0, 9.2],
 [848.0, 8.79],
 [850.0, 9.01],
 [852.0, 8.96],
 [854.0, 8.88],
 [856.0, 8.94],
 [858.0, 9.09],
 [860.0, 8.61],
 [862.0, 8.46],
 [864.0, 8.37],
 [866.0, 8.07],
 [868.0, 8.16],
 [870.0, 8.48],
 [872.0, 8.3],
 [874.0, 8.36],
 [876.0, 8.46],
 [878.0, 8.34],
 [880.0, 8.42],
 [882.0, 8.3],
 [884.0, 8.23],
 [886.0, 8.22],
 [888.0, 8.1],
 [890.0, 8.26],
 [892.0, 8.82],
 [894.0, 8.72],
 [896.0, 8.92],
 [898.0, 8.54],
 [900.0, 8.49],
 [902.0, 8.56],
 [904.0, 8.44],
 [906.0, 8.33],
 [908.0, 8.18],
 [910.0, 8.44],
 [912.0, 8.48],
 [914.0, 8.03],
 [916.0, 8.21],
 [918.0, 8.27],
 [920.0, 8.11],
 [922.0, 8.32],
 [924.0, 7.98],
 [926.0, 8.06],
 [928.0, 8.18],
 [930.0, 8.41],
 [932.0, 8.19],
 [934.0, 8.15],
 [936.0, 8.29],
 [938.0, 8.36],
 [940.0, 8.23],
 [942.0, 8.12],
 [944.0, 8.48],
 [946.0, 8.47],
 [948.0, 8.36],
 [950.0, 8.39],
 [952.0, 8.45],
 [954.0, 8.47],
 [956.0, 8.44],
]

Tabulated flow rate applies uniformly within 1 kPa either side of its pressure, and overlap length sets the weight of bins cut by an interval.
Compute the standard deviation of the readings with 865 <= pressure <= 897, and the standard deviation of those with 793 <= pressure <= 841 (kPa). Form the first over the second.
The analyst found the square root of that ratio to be 1.10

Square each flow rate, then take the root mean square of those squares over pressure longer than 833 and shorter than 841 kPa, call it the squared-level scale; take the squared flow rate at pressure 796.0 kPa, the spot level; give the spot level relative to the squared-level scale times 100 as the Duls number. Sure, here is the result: 98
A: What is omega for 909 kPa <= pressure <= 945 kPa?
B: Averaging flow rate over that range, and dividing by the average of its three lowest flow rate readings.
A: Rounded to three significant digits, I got 1.03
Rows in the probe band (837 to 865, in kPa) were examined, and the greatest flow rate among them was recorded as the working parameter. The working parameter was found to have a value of 9.2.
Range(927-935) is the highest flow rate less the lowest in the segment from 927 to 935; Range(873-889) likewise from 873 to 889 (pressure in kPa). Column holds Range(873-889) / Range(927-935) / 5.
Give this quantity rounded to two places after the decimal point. 0.28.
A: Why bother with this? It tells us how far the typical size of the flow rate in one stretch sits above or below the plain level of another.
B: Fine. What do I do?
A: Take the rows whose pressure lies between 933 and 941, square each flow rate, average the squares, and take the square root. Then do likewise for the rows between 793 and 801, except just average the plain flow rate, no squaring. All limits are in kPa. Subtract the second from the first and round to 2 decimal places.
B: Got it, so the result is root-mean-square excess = -0.52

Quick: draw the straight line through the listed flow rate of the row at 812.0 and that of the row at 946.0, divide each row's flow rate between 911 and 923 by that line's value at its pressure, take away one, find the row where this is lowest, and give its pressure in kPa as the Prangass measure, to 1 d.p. 914.0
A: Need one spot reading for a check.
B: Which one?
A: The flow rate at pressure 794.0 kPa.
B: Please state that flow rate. 9.16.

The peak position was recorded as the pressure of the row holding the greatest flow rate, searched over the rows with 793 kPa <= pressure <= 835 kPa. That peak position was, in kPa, 794.0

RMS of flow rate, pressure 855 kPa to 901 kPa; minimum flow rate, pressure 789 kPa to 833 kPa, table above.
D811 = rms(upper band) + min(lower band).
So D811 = 16.7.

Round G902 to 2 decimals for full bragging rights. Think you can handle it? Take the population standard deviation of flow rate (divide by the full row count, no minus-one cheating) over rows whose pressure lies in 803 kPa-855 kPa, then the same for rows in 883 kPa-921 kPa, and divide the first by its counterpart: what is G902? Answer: 0.93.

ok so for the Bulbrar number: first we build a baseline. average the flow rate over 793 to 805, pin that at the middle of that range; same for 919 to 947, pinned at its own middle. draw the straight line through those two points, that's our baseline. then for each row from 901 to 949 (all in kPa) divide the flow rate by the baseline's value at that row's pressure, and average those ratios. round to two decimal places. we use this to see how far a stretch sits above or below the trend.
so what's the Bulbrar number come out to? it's 1.00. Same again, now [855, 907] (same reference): 1.00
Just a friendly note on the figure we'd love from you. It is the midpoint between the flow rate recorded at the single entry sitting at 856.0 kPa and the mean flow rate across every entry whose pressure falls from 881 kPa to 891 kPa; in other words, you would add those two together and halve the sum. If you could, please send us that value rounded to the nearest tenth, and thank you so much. 8.6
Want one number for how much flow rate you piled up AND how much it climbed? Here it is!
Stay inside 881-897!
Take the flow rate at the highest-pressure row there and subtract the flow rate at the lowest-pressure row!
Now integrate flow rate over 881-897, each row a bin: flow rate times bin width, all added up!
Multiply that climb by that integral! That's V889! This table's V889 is 84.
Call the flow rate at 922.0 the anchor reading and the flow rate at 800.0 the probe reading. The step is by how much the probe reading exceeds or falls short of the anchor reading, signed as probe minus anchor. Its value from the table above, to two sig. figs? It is 0.17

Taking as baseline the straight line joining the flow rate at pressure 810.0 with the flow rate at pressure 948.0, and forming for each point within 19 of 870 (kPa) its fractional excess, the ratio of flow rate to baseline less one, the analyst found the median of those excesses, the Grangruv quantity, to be -0.024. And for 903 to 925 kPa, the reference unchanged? -0.021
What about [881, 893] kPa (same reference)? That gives -0.034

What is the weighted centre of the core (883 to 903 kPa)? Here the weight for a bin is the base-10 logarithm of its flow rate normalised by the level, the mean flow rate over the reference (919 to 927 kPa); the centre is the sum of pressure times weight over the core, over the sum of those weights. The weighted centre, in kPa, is 895.4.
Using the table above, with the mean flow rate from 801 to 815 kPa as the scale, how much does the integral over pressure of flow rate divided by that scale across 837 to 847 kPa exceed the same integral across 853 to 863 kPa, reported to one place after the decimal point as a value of 0.1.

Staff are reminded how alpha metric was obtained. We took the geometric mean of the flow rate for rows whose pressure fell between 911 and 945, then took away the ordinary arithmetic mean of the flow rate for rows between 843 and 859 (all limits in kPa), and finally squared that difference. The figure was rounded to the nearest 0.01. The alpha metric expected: 0.56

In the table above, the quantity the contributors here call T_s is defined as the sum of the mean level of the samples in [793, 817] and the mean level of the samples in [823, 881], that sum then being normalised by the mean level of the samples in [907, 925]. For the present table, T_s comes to 2.11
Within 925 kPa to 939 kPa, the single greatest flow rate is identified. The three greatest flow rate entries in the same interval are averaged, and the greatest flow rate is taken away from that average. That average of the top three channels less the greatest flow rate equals -0.06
